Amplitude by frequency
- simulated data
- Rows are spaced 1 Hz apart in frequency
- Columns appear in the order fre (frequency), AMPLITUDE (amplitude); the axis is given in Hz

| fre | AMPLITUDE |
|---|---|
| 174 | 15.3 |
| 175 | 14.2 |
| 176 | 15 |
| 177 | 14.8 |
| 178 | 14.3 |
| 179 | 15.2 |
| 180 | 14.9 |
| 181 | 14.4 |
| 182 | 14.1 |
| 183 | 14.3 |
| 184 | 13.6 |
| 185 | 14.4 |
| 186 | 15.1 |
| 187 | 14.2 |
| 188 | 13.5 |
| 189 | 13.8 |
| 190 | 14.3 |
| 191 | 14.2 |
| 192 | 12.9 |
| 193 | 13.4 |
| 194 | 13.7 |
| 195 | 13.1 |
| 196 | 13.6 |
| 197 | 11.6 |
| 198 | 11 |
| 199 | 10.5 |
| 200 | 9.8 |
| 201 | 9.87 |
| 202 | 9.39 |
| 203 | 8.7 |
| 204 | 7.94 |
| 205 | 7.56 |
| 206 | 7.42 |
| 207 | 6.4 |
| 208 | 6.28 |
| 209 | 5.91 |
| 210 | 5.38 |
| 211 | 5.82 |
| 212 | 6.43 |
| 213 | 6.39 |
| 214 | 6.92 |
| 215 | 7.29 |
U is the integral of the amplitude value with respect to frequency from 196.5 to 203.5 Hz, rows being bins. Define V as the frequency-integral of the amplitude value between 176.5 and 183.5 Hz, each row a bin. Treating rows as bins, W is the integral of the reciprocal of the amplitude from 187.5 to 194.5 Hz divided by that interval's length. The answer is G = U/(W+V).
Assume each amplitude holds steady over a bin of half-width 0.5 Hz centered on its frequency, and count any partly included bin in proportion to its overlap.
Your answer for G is 0.69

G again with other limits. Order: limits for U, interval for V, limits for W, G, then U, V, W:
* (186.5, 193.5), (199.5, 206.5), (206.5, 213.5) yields 1.58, 96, 61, 0.165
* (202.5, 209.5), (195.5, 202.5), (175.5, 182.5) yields 0.66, 50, 76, 0.068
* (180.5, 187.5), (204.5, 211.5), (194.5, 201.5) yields 2.23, 100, 45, 0.089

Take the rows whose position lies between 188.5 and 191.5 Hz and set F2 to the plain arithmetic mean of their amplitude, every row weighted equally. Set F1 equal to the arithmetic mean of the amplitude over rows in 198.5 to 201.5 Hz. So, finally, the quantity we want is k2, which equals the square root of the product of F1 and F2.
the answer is 11.9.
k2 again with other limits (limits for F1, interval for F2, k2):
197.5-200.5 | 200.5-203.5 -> 9.9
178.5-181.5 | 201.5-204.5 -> 11.3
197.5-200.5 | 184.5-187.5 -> 12.3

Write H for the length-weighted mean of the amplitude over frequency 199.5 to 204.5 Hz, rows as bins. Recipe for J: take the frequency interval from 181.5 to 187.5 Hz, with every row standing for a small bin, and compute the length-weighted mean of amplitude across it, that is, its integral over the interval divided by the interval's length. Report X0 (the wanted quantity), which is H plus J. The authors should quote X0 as 23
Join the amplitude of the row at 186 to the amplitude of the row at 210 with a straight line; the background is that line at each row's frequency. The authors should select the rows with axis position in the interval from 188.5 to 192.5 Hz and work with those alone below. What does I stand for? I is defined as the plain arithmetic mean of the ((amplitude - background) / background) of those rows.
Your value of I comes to 0.04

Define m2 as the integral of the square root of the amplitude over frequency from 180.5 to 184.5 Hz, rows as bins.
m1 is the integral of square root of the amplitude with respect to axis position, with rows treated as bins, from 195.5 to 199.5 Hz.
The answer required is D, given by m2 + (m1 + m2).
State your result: 44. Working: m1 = 13.7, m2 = 15.0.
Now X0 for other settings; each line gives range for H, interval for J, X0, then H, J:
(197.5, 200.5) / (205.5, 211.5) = 17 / 10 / 6.2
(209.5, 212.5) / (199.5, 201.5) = 16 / 6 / 9.8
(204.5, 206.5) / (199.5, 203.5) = 17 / 7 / 9.4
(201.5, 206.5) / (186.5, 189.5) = 22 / 8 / 13.8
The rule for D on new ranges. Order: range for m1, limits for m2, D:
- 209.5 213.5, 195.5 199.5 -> 37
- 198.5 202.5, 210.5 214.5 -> 33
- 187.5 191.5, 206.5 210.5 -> 35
